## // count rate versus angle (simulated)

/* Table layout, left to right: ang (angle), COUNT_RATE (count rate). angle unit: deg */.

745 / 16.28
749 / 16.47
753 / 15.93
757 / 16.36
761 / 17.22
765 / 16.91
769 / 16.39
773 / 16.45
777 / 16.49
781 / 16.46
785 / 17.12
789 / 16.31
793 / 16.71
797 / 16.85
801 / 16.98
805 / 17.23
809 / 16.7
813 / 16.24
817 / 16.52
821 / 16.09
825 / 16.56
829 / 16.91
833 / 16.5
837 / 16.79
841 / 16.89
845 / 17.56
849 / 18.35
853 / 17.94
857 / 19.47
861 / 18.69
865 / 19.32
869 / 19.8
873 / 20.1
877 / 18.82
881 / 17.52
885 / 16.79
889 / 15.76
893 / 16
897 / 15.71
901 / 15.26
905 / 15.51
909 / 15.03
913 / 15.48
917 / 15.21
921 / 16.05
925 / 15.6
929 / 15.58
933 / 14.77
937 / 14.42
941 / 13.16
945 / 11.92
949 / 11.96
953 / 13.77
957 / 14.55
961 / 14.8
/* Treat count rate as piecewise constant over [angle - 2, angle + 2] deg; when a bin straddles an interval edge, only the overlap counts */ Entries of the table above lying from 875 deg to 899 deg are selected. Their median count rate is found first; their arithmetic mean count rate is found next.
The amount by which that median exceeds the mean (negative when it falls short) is -0.37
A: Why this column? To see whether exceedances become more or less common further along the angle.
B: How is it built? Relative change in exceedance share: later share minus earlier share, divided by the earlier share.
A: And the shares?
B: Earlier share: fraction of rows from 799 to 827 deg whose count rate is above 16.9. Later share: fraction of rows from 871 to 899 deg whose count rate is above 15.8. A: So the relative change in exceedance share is 1.5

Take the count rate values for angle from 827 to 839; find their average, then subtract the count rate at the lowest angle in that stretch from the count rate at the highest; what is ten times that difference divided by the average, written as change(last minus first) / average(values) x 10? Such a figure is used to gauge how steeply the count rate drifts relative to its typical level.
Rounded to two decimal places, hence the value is -0.07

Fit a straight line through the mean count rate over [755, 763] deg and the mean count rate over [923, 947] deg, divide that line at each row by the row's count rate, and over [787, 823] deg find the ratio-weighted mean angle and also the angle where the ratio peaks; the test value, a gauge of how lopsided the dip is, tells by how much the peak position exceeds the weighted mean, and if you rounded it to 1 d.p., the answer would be -16.0 deg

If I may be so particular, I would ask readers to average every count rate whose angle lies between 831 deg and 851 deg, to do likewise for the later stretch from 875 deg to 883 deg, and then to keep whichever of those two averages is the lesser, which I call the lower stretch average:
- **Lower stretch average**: 17.2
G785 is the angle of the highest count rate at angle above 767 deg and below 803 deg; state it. 785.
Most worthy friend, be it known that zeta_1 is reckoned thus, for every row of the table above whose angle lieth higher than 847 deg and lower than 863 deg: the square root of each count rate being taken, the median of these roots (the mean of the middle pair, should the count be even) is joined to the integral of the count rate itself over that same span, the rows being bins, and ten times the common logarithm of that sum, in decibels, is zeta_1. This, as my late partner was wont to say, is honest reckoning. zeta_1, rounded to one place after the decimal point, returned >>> 24.8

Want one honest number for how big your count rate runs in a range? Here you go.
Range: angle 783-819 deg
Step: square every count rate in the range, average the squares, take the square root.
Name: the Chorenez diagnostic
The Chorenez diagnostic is 16.7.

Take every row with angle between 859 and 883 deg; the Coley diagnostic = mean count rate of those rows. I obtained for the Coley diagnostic 19.0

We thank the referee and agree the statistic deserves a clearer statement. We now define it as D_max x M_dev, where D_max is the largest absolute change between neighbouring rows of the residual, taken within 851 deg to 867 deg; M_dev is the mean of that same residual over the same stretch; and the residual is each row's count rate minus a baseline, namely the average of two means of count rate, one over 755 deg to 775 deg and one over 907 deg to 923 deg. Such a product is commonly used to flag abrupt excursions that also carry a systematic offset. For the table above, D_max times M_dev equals 4.3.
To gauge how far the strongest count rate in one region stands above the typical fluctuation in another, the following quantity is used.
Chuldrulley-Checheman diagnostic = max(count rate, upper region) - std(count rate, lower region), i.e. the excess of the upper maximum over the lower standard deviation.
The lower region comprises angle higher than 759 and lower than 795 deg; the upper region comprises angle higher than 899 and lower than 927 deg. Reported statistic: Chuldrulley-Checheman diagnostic 15.7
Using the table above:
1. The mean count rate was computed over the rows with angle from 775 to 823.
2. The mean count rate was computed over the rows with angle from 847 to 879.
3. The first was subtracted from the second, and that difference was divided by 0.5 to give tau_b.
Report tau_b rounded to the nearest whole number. 5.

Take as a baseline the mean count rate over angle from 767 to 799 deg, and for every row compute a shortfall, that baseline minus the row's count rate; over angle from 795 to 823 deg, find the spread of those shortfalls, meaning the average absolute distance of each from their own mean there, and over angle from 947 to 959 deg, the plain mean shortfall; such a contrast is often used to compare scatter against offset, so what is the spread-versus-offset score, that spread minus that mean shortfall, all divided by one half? -5.7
